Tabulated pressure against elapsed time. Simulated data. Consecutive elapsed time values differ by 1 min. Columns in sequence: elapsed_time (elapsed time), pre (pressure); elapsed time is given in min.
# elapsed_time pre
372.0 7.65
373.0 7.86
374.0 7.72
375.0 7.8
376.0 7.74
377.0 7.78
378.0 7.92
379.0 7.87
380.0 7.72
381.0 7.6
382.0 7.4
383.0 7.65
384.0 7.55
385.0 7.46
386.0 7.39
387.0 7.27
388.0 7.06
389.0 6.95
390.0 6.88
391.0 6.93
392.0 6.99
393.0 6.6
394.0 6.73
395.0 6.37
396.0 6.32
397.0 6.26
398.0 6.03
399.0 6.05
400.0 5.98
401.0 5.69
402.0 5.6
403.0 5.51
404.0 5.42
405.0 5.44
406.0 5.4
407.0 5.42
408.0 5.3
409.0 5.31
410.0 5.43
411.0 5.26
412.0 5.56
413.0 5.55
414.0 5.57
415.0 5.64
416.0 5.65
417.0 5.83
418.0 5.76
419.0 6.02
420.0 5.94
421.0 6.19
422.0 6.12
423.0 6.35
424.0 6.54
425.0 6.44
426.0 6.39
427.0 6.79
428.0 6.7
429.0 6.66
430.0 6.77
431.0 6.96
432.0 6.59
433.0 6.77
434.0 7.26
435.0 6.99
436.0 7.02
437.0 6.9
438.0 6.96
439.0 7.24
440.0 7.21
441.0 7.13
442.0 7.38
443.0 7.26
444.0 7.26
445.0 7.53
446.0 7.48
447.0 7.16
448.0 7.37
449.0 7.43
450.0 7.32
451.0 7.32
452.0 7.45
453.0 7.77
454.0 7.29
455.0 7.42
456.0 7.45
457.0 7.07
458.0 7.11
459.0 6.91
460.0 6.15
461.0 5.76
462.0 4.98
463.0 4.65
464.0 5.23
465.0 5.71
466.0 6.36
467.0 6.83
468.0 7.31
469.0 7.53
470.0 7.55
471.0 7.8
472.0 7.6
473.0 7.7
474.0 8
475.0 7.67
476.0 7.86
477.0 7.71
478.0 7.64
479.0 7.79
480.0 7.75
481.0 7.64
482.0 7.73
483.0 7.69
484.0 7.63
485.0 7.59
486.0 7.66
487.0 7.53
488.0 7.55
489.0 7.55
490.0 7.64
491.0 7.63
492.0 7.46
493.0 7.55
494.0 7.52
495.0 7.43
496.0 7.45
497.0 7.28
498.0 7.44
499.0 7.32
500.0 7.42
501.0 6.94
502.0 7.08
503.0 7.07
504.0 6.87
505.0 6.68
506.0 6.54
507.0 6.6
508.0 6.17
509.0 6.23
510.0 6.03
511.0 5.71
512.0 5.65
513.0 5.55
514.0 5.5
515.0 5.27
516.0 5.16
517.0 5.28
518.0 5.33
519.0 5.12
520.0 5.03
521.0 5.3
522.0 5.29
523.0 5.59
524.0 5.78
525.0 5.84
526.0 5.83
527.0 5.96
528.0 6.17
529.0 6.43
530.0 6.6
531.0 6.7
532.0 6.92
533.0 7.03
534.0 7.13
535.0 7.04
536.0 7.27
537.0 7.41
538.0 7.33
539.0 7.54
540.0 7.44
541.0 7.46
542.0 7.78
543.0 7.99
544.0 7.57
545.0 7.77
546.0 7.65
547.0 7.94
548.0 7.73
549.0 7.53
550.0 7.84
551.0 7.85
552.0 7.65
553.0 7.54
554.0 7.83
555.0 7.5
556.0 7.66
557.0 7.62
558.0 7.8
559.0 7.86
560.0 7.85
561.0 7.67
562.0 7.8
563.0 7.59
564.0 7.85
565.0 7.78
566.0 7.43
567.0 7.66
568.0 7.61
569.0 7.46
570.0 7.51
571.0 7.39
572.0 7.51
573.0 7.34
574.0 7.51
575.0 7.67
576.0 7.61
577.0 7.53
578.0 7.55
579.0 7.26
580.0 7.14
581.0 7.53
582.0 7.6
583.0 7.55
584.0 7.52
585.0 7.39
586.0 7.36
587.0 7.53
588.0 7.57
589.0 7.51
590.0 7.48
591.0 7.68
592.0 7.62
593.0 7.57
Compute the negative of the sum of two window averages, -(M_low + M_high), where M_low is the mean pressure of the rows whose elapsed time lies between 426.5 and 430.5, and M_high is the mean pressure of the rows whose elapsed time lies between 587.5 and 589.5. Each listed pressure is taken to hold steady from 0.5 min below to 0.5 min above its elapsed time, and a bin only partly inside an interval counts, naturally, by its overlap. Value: -14.3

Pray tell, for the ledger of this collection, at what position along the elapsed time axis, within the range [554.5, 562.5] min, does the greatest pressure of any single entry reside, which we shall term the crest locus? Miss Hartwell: 559.0 min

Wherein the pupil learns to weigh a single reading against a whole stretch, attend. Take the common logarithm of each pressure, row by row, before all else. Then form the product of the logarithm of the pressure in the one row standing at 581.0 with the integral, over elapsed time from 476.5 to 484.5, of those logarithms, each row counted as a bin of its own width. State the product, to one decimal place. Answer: 6.2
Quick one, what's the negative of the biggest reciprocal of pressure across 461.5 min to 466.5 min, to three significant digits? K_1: -0.215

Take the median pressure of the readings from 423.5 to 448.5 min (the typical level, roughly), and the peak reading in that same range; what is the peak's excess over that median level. 0.54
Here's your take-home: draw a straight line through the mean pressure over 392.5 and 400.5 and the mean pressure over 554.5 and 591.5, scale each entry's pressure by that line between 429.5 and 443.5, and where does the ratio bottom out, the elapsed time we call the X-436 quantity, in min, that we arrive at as 432.0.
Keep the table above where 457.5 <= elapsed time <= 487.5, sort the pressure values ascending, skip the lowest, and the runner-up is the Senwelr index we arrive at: 4.98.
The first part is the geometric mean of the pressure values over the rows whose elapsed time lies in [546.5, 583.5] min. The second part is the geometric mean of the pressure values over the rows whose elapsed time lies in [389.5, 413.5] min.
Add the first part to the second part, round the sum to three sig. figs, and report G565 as 13.5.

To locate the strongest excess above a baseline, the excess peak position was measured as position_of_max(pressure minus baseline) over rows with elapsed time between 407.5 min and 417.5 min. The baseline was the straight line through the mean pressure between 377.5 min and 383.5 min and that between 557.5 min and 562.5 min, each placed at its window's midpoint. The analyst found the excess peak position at 417.0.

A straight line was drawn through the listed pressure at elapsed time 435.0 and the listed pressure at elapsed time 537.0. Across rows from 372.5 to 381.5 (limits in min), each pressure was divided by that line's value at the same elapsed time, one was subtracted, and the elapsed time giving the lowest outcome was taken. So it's 381.0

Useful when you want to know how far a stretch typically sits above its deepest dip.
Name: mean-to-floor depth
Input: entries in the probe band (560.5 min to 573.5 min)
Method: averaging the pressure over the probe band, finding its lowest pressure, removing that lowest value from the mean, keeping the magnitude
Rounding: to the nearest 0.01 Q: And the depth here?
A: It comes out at 0.24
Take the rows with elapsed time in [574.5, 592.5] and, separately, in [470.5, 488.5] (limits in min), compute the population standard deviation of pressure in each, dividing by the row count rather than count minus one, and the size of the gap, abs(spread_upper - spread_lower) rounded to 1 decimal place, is 0.0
